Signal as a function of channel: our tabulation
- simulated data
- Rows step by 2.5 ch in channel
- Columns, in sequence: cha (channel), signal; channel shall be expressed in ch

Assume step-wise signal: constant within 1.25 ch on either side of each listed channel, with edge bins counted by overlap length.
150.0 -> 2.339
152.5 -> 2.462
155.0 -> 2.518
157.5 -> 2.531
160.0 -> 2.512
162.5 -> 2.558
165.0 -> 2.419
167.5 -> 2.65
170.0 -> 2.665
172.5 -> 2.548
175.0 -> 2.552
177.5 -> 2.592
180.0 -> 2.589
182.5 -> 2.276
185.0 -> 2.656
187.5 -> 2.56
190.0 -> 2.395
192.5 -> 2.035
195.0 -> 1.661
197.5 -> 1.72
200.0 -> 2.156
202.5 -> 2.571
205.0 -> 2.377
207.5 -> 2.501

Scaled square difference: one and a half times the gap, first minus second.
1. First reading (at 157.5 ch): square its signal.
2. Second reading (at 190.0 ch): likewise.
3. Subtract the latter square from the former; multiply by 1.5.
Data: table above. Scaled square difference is 1.0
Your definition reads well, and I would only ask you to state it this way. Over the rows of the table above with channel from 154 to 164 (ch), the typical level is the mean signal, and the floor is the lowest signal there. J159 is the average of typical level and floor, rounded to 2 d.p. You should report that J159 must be 2.52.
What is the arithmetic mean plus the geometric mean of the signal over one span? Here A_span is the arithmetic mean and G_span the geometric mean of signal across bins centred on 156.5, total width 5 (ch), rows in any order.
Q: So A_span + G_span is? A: 5.05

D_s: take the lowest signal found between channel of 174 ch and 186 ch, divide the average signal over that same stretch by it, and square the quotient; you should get 1.24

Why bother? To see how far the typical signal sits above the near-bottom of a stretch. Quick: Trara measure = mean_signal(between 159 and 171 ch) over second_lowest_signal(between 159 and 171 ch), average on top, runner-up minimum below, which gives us 1.019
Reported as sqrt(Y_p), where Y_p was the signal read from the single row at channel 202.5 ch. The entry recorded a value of 1.60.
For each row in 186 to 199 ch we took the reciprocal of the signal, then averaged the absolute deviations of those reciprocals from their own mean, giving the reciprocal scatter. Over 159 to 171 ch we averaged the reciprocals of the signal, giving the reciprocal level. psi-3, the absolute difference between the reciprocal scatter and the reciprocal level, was 0.315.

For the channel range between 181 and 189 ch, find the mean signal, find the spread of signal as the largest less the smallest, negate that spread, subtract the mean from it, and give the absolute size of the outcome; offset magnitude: 2.88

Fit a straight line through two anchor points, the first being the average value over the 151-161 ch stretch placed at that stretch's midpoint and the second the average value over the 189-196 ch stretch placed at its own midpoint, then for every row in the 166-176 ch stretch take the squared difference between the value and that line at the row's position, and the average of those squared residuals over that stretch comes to 0.088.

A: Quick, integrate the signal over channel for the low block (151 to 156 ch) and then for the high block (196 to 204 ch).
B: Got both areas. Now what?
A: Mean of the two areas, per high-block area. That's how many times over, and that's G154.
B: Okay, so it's 0.9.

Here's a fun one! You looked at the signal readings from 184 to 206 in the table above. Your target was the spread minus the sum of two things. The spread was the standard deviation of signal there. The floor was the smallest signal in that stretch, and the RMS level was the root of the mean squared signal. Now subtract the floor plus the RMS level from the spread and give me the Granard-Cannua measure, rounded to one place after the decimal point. -3.6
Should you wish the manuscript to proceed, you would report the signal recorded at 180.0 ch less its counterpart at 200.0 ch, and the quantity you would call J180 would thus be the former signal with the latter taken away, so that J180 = 0.4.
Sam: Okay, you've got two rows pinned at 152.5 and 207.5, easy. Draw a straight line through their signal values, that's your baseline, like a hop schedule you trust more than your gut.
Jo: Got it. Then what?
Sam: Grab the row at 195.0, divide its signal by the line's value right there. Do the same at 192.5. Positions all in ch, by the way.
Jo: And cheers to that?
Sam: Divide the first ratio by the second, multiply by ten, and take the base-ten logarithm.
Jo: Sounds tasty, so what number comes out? 0.91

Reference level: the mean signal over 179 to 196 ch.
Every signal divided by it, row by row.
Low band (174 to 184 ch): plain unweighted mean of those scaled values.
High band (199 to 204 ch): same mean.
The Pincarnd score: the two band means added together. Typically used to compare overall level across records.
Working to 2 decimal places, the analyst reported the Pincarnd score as 2.11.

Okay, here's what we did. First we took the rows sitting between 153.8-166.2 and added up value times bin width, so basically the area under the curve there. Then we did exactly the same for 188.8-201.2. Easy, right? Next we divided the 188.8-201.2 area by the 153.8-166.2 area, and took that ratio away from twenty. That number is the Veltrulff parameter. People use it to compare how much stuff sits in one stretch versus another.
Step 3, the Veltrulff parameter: 19.21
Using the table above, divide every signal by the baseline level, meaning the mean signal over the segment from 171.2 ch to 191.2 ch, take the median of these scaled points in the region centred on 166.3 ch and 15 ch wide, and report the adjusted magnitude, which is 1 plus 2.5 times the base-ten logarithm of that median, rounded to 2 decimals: 1.01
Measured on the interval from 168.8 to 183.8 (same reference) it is 1.02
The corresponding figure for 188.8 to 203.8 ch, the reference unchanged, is 0.80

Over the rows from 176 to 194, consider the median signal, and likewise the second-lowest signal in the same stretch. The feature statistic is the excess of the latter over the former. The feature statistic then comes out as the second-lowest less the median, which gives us -0.28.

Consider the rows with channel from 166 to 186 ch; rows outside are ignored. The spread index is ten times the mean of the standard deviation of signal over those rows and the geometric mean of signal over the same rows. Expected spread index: 13.4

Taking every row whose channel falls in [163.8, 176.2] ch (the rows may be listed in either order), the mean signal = 2.57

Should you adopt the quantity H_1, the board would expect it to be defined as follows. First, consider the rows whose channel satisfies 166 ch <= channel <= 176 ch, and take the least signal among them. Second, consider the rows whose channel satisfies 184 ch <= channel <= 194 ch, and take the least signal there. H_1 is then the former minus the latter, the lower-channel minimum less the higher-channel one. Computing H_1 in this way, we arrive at 0.51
